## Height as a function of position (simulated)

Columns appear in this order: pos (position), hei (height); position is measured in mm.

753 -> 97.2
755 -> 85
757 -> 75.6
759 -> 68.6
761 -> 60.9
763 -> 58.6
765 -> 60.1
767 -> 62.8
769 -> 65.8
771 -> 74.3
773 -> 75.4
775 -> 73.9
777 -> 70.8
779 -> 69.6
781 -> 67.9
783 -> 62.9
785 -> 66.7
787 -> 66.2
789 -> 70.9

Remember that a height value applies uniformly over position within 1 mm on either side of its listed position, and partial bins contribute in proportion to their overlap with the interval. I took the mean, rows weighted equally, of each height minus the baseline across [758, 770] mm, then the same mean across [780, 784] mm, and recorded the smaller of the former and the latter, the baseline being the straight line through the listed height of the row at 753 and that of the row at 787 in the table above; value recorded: -24.4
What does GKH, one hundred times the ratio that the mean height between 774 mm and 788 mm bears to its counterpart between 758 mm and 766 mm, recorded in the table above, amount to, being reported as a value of 110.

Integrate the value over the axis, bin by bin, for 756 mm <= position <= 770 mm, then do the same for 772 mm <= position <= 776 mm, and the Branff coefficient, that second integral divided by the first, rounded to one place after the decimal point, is 0.3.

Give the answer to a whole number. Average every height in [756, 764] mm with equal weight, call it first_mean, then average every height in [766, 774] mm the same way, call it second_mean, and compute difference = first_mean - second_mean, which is -4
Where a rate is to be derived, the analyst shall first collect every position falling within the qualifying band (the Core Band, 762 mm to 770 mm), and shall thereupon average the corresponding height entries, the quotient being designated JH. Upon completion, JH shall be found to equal 61.8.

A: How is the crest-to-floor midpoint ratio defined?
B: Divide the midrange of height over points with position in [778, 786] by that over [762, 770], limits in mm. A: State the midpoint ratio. 1.07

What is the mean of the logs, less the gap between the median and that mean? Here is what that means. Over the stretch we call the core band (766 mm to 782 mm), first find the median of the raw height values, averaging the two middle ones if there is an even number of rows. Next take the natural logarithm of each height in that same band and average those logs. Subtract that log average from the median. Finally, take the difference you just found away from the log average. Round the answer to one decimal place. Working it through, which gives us -61.7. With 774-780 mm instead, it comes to -62.3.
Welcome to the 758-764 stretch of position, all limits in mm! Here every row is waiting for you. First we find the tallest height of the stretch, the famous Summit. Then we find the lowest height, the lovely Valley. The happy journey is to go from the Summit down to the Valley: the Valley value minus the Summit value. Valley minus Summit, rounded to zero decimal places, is -10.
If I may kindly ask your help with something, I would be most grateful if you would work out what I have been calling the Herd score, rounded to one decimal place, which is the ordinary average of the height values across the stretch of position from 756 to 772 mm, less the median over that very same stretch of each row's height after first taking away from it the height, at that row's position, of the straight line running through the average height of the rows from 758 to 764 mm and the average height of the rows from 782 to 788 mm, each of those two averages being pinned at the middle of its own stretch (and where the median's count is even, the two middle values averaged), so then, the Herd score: 65.0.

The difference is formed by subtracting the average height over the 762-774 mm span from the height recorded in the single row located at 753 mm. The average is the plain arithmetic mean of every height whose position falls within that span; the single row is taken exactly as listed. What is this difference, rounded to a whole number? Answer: 31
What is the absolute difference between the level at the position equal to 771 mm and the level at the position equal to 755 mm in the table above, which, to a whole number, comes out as 11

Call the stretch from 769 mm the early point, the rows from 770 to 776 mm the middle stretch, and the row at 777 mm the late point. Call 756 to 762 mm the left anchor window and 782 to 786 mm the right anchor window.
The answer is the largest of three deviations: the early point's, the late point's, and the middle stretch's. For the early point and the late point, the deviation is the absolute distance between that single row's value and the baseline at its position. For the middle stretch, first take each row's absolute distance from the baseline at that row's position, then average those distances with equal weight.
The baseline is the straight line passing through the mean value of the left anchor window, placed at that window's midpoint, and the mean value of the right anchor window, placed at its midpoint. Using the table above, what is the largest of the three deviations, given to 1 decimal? 8.2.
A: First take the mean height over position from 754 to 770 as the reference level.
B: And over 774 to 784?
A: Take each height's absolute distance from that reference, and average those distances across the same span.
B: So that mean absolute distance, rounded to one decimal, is 3.6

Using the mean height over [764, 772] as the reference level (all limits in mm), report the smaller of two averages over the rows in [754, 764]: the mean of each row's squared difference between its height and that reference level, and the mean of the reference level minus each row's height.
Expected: -4.0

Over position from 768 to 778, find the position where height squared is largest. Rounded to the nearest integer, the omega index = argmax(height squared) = 773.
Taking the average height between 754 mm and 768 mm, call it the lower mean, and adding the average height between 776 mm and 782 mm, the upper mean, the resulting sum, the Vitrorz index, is 137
